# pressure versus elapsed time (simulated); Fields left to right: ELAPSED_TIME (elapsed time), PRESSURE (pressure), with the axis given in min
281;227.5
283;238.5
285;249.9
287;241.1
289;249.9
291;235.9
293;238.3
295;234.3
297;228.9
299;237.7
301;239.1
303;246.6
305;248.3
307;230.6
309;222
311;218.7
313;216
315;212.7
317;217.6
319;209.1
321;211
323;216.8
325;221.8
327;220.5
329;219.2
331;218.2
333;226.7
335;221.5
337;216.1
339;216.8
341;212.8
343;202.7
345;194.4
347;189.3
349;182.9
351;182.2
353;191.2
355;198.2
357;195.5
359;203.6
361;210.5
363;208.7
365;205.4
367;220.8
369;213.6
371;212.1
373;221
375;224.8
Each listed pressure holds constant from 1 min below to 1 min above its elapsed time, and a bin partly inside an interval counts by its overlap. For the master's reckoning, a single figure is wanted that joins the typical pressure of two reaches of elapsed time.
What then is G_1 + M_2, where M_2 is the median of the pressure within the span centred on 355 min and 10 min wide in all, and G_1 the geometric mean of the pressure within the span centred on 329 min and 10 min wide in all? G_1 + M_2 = 417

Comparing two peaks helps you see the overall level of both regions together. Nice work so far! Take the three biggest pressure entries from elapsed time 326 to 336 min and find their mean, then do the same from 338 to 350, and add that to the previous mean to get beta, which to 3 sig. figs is 434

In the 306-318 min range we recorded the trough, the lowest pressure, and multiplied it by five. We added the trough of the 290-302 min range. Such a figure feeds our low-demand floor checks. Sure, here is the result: 1292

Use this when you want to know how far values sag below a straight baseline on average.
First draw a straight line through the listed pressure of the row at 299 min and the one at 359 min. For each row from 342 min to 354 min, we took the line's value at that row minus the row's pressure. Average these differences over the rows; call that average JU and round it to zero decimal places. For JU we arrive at 19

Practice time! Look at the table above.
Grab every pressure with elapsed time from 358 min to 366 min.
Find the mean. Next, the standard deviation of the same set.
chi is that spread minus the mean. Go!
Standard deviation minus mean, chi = -204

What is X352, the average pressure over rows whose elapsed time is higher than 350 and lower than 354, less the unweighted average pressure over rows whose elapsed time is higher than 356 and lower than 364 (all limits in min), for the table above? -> -18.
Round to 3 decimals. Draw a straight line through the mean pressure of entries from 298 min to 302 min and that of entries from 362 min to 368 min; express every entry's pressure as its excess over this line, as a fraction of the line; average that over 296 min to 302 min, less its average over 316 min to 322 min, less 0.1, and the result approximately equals -0.037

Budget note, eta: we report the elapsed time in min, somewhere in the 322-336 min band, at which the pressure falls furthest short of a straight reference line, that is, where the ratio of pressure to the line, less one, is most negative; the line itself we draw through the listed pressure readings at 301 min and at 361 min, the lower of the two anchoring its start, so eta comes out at 323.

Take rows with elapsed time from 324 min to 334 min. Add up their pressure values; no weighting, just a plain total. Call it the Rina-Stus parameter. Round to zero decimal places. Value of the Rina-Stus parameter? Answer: 1106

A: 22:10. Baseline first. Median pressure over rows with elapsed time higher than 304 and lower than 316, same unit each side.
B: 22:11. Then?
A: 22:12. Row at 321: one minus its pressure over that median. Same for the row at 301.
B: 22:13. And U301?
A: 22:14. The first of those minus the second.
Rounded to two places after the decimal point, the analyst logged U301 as 0.13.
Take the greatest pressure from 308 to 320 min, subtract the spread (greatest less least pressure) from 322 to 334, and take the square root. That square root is 14.6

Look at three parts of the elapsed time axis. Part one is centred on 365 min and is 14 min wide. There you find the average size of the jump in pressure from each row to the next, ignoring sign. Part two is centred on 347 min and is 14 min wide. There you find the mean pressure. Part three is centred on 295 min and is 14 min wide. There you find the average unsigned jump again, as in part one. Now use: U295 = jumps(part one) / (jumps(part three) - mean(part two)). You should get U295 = -0.0321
